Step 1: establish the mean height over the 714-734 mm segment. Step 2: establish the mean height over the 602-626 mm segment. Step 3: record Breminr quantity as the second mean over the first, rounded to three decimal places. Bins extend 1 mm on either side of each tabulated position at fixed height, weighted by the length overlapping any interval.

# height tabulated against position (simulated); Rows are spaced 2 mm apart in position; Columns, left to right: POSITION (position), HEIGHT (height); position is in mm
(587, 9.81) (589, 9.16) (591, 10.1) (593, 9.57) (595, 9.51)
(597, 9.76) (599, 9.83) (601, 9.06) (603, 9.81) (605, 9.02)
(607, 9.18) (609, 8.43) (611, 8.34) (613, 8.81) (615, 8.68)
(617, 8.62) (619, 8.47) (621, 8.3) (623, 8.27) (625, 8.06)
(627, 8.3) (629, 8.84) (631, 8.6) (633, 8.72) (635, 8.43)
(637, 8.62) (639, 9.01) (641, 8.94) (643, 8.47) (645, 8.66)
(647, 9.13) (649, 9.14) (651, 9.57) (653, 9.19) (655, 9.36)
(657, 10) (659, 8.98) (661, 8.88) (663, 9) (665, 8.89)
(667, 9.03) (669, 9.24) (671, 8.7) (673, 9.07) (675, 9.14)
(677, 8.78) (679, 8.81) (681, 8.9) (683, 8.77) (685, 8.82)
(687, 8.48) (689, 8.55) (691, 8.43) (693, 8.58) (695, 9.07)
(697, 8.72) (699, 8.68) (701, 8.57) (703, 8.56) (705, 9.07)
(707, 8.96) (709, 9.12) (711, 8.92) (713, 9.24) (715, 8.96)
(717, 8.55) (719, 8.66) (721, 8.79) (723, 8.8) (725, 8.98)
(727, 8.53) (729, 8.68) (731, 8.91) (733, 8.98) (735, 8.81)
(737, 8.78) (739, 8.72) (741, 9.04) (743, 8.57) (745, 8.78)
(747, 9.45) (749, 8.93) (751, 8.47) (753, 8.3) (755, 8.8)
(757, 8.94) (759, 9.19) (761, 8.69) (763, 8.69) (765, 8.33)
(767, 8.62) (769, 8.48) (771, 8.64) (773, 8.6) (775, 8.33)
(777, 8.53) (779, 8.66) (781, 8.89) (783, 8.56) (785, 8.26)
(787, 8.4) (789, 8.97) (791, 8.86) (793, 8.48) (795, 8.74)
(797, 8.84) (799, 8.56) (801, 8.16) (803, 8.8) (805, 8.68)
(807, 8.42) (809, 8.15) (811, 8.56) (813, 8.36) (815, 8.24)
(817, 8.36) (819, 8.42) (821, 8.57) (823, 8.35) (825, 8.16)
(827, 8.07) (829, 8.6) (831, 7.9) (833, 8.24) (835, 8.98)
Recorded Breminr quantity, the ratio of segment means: 0.987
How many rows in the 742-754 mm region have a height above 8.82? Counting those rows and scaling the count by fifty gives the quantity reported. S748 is 100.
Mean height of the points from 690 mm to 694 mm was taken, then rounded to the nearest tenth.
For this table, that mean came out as 8.5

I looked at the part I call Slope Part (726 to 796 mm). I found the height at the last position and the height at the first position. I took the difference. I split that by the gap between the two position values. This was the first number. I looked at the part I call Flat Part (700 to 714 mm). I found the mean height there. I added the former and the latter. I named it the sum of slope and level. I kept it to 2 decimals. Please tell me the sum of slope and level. 8.92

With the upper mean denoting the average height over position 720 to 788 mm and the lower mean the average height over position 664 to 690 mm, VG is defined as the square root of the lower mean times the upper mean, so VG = 8.78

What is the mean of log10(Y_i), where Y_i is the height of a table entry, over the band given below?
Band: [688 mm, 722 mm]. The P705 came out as 0.944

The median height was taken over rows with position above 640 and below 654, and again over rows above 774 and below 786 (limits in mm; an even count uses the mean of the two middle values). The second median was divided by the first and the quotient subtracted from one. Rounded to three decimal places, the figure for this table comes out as 0.064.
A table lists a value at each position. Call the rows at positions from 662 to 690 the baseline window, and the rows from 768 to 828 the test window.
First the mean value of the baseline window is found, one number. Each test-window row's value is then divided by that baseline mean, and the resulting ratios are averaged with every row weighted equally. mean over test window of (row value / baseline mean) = 0.96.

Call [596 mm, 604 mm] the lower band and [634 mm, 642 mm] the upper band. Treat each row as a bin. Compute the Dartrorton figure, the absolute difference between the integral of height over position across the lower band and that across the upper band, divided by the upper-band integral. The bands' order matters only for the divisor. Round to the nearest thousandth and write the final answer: 0.099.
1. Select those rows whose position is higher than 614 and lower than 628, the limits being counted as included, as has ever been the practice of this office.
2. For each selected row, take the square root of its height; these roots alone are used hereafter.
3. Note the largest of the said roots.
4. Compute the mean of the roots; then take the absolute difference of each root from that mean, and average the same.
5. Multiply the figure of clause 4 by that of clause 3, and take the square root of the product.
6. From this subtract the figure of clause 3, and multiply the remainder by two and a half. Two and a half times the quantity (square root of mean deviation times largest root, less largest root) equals -6.62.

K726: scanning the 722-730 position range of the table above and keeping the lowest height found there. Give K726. 8.53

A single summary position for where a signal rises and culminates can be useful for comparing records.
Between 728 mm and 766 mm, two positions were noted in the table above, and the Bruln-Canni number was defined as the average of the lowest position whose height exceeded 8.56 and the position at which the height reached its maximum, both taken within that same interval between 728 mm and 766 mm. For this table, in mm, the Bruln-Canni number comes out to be 738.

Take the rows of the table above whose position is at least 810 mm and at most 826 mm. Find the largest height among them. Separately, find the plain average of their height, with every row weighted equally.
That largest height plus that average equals 16.9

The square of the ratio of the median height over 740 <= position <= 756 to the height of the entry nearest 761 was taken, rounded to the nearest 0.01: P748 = 1.02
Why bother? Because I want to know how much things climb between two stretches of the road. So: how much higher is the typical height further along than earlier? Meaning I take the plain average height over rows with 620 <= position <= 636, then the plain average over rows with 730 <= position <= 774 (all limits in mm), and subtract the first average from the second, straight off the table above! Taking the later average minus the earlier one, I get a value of 0.3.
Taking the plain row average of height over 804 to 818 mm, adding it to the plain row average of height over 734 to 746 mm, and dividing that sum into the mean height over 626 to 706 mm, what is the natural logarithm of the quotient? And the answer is -0.661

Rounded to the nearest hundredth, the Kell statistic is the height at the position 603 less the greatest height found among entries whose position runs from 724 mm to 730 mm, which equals 0.83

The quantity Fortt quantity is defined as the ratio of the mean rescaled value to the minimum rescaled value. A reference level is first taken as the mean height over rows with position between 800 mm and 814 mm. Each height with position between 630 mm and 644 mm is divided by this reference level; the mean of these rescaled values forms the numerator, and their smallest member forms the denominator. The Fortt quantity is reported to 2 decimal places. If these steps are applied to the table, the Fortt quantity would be 1.03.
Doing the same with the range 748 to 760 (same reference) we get 1.06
